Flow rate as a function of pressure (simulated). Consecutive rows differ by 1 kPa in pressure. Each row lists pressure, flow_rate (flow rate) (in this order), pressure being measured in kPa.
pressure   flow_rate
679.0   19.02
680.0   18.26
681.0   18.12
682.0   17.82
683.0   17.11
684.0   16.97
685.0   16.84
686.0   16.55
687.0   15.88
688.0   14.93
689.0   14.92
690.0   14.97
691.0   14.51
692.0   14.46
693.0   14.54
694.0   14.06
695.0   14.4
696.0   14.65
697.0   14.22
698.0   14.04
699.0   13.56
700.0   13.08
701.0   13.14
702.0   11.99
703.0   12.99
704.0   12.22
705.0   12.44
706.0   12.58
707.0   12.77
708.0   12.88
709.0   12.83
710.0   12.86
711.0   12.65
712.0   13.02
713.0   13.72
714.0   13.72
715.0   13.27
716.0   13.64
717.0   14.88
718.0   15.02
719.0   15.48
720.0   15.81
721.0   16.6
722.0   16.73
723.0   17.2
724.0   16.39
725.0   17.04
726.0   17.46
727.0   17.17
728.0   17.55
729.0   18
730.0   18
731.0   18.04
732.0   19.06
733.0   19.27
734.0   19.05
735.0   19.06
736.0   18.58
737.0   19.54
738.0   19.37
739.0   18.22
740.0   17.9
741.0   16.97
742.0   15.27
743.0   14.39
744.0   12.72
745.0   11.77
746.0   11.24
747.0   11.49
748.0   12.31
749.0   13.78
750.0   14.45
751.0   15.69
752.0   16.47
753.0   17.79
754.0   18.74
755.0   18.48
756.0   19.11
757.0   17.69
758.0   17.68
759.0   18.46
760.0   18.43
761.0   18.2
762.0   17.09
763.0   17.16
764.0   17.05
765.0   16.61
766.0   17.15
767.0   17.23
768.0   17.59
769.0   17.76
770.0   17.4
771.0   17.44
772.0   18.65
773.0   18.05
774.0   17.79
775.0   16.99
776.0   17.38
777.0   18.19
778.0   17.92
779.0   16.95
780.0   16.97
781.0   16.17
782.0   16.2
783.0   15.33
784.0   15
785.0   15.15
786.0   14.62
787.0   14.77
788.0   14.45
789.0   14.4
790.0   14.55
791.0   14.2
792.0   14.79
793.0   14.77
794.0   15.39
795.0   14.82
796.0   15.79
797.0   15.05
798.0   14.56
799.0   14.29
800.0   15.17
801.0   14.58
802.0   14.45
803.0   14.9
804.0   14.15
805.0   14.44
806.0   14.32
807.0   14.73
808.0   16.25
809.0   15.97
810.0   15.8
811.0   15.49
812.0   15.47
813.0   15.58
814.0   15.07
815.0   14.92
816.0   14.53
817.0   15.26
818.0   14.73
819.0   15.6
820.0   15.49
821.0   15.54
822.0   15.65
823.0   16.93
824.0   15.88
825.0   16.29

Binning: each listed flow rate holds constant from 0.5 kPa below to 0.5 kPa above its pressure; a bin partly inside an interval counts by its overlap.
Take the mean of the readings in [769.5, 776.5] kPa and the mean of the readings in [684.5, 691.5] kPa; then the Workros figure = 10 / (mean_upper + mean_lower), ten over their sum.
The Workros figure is 0.301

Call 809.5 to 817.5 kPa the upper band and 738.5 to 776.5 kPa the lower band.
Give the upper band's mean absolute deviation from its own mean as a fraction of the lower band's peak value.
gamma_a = 0.017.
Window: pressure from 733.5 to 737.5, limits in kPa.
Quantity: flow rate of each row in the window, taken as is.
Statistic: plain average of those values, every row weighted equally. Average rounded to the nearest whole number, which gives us 19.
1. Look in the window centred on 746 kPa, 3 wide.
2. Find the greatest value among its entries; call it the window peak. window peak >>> 11.77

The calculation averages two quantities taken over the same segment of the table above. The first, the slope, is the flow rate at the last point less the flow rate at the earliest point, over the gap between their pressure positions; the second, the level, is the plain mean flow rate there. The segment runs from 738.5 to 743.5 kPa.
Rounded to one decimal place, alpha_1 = 7.8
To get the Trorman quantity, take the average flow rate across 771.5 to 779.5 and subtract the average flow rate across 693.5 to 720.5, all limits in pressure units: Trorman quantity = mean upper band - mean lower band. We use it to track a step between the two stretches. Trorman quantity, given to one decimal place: 4.2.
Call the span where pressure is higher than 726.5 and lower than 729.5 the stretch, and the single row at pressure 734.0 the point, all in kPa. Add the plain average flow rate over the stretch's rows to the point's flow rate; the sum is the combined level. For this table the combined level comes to 36.6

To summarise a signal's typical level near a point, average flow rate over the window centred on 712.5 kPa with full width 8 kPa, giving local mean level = 13.2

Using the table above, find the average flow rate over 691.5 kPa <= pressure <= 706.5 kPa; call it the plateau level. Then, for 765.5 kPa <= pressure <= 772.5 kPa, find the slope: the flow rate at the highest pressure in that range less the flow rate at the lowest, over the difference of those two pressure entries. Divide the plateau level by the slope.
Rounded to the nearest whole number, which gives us 54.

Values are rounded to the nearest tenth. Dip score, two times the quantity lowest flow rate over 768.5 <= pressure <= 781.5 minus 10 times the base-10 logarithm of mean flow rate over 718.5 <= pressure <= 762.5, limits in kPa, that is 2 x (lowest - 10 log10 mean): 7.8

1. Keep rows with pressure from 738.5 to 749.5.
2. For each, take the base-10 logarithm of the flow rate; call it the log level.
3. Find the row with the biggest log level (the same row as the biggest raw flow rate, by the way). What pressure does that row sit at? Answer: 739.0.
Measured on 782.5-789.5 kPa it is 783.0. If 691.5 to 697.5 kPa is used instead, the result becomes 696.0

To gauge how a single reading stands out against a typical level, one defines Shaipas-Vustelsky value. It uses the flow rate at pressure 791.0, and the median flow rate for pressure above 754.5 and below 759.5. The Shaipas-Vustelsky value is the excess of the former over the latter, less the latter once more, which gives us -23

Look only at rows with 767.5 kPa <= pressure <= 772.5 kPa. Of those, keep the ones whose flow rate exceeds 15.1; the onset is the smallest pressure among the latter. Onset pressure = 768.0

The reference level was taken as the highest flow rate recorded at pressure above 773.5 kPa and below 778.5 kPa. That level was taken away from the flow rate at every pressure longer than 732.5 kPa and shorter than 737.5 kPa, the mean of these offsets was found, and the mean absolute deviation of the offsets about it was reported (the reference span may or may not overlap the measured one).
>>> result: 0.24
